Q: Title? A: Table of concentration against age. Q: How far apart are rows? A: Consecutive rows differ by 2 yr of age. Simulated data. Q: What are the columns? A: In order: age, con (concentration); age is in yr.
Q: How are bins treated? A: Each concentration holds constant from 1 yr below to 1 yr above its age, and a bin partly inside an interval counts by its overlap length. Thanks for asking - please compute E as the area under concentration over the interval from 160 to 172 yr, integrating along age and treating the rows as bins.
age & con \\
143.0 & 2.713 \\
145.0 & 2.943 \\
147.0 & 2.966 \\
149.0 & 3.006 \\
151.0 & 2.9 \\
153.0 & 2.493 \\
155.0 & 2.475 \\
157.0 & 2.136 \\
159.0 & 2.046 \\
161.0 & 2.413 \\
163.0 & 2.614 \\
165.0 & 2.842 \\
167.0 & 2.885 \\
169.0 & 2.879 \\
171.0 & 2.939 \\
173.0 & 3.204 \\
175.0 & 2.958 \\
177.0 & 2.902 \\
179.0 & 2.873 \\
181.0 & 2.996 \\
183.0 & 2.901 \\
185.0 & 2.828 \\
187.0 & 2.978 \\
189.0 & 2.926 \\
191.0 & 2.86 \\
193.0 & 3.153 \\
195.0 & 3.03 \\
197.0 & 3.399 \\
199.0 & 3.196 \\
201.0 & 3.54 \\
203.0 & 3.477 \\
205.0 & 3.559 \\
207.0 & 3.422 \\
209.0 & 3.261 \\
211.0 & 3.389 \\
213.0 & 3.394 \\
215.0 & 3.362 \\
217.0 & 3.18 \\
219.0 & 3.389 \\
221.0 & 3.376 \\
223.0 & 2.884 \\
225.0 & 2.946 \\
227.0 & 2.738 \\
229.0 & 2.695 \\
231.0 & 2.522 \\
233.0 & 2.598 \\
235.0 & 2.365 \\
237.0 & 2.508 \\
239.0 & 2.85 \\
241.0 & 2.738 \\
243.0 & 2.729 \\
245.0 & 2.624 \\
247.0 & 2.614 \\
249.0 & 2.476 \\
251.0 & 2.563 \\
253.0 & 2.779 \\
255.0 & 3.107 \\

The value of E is 33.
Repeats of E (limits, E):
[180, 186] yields 17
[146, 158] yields 32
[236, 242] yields 16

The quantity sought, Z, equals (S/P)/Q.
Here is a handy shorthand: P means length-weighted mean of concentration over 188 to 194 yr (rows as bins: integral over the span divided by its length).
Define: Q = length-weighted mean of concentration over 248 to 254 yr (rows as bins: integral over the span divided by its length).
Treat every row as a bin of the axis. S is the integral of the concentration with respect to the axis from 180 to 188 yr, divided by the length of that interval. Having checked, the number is 0.377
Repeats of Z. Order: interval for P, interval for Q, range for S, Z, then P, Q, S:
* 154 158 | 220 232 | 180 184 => 0.447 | 2.31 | 2.9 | 2.95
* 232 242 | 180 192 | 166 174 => 0.391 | 2.61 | 2.9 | 2.98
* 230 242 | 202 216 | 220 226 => 0.347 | 2.60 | 3.4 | 3.07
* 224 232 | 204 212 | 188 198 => 0.331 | 2.73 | 3.4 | 3.07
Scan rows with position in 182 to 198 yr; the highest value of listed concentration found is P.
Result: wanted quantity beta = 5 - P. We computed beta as 1.6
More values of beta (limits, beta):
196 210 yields 1.4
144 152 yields 2.0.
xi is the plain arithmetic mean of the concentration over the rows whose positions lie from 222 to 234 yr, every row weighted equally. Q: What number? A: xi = 2.73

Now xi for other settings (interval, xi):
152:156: 2.48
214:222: 3.33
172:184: 2.97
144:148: 2.95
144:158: 2.70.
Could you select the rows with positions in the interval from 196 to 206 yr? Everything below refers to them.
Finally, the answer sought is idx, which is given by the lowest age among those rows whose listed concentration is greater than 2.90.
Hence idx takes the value 197.0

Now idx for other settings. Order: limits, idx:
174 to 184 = 175.0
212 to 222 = 213.0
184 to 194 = 187.0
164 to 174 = 171.0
